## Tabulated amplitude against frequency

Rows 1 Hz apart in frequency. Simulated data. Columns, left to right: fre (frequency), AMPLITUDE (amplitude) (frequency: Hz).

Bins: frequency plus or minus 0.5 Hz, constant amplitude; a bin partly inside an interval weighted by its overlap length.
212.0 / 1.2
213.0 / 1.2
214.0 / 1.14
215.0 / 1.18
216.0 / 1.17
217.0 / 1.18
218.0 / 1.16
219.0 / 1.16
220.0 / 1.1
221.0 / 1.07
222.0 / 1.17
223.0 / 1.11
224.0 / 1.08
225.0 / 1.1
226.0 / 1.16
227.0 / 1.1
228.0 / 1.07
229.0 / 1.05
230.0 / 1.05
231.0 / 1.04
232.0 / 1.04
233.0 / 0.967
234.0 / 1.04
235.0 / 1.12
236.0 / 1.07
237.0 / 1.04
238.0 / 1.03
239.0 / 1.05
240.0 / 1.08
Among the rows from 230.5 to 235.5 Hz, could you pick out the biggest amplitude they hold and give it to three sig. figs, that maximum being 1.12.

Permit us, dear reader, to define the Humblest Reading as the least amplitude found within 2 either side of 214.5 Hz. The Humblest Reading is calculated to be 1.14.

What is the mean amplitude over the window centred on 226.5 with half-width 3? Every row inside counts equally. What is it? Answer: 1.09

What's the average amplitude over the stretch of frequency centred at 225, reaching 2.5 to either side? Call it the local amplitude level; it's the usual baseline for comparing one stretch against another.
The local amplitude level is 1.11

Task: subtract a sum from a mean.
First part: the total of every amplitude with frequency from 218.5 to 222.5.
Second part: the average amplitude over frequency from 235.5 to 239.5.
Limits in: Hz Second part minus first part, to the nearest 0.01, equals -3.45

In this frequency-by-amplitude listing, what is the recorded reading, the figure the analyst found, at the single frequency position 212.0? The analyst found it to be 1.2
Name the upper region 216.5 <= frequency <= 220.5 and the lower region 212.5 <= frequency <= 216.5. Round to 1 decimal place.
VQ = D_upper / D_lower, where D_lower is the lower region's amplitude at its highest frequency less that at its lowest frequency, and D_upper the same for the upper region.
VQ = 2.7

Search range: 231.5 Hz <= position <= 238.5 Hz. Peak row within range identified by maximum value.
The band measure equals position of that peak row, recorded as 235.0 Hz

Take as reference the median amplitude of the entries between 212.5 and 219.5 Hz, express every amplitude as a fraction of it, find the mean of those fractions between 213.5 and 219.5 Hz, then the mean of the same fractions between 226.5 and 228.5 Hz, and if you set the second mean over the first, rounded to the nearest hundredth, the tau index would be 0.93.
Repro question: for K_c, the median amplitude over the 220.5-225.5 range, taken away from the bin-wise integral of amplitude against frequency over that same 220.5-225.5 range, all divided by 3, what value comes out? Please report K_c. 1.48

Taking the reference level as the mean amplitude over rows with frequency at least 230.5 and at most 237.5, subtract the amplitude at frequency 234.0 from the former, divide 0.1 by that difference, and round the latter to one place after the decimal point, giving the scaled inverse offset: 18.9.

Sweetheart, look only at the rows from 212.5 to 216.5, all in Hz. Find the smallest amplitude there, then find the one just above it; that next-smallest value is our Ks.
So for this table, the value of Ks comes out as 1.17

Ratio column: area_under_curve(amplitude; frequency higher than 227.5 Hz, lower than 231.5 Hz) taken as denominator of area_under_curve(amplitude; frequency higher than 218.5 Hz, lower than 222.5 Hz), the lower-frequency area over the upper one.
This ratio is 1.07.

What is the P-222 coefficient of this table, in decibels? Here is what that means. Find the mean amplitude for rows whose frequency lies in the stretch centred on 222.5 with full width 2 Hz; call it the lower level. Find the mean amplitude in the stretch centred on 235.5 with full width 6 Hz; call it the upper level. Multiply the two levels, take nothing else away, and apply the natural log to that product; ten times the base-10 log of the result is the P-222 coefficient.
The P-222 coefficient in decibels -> -7.6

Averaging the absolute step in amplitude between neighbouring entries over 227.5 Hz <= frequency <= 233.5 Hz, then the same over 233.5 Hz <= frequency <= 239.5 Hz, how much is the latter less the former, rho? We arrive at 0.017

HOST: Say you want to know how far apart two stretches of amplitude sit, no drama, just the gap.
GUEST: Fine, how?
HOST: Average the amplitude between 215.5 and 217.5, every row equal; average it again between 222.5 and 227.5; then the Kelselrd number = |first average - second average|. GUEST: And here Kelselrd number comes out 0.065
